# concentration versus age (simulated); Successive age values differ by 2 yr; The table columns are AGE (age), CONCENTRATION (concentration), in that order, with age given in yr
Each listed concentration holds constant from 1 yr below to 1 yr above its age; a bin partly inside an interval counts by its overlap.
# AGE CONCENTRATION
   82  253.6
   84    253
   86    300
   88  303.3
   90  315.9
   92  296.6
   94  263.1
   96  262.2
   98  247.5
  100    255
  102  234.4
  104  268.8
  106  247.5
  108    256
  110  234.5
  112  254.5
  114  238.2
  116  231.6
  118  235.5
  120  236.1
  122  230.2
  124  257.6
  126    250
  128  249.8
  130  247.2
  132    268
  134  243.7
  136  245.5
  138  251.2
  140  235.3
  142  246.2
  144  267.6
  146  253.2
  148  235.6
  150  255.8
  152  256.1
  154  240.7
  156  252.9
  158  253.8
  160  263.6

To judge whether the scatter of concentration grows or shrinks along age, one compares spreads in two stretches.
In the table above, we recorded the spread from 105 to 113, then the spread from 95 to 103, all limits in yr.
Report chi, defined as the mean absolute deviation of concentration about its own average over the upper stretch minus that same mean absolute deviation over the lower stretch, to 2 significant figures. -1.7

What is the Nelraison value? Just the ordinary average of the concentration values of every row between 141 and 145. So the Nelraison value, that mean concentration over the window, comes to 257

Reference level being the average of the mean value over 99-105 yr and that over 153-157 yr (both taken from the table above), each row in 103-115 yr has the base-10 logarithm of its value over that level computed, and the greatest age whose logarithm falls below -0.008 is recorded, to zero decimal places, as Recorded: 114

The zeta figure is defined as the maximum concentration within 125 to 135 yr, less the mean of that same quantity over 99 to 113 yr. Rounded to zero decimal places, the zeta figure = 18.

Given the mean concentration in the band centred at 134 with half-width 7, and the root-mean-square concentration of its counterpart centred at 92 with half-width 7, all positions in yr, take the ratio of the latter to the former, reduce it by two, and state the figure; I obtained -0.85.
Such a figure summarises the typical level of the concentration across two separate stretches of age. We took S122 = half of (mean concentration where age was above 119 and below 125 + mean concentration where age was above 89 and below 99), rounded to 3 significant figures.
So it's 259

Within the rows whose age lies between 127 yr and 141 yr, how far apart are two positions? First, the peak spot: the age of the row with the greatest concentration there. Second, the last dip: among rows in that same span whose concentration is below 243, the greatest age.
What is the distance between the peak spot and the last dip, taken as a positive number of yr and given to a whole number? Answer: 8 yr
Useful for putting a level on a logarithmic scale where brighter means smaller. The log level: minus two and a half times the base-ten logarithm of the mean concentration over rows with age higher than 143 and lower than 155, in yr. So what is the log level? -6.00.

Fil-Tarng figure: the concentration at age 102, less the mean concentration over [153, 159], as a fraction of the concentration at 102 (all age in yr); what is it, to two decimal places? -0.06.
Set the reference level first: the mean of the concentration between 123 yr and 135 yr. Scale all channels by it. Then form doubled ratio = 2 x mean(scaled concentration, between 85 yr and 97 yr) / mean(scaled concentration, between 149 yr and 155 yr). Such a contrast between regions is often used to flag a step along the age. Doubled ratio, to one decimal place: 2.3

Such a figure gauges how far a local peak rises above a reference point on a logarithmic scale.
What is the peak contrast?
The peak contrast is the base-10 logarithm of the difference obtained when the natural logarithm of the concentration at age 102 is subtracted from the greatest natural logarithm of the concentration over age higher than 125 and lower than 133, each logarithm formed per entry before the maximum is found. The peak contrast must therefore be -0.87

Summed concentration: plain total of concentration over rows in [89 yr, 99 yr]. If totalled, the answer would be 1385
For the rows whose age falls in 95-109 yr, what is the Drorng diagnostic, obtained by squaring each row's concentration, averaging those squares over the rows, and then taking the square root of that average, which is 253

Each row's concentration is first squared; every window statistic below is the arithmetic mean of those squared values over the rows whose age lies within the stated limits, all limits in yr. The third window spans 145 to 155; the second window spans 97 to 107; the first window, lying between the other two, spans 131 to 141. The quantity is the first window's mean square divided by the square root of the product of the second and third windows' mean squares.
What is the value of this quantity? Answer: 0.99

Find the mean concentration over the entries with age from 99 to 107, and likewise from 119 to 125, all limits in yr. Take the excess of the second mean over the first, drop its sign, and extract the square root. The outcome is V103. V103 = 3.2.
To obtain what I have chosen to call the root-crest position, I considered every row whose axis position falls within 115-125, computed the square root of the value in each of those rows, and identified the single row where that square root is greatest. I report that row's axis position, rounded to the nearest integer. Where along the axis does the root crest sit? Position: 124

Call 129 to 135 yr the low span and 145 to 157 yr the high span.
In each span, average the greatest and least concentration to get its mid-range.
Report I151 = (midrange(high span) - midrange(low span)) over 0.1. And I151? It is -100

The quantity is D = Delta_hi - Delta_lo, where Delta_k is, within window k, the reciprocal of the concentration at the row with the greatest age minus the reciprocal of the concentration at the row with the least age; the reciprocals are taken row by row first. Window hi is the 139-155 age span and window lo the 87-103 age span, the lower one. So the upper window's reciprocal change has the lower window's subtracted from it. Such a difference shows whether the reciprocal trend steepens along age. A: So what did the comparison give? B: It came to -0.0011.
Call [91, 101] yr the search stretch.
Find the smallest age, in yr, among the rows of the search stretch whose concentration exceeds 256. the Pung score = 92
